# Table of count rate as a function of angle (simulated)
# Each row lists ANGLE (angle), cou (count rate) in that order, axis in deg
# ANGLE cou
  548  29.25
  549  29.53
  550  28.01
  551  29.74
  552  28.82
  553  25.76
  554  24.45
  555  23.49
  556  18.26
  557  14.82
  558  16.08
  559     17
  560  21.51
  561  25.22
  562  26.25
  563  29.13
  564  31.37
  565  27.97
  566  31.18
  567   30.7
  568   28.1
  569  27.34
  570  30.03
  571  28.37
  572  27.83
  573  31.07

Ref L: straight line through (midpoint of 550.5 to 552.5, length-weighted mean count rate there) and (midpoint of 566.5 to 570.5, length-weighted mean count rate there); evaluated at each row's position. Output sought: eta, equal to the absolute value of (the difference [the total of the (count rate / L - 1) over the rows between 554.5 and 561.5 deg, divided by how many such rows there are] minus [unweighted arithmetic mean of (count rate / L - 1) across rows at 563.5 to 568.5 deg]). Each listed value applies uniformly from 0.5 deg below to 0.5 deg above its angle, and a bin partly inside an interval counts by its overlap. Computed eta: 0.36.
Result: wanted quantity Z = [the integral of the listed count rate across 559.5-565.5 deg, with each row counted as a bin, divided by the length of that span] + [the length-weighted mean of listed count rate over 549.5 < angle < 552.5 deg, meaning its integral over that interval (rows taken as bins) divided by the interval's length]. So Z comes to 56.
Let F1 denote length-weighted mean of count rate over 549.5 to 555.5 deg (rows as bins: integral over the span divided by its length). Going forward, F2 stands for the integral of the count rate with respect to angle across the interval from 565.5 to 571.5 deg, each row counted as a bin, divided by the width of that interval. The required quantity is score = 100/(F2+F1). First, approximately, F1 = 27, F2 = 29.3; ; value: 1.79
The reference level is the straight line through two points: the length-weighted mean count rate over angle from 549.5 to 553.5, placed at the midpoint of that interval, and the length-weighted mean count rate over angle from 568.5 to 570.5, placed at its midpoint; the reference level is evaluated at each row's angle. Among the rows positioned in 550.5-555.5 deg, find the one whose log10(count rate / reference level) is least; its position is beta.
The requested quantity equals 555 deg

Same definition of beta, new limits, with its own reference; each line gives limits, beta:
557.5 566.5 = 558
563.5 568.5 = 565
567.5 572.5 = 569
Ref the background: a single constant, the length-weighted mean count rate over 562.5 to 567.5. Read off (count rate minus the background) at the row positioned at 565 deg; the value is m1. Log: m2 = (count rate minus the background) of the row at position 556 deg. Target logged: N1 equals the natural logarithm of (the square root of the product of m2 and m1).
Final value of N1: 1.6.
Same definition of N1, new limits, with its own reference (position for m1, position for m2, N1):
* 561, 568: 1.1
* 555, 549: 0.6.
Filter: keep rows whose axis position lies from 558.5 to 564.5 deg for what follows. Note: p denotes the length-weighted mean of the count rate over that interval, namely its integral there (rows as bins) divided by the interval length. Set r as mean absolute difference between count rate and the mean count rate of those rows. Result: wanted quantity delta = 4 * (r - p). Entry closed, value -85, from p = 25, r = 3.9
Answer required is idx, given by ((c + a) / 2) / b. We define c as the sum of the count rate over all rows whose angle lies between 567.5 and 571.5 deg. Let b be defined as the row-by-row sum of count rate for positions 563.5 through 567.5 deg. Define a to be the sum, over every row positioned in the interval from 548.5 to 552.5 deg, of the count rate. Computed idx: 0.95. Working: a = 116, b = 121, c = 114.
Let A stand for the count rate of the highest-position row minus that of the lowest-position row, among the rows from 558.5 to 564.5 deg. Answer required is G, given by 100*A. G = 1437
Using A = 14.4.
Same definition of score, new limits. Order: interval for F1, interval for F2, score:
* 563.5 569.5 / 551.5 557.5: 1.92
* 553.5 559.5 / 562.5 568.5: 2.05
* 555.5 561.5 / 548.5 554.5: 2.15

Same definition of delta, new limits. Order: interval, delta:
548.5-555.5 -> -100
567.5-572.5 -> -111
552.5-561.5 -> -68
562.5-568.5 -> -114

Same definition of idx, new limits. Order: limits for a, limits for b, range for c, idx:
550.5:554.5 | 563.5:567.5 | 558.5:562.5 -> 0.82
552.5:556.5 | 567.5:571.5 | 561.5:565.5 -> 0.91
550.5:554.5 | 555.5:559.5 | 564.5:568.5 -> 1.71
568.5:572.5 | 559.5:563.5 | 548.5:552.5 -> 1.12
